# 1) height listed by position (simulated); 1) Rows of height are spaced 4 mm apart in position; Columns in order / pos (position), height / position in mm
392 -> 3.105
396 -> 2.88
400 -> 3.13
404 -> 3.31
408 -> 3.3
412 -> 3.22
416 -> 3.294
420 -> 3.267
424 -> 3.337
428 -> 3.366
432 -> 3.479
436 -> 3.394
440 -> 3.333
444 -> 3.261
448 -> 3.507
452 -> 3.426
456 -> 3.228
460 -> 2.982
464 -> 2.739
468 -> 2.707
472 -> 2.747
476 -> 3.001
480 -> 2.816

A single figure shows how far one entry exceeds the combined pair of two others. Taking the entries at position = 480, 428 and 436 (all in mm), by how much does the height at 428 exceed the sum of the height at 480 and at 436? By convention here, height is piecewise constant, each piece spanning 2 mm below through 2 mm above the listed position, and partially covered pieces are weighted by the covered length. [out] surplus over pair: -2.84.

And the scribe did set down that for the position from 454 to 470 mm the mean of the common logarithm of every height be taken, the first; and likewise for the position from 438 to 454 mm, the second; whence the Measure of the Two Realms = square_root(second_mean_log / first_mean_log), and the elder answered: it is 1.07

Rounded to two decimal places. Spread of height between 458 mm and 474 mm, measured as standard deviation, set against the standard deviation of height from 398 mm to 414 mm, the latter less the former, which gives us -0.04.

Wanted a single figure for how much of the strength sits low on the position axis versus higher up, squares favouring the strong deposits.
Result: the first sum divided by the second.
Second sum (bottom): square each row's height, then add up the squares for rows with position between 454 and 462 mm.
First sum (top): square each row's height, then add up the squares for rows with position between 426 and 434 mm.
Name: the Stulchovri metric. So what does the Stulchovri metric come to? 1.2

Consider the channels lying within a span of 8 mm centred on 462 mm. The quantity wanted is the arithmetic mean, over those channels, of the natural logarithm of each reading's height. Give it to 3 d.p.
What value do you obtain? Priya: 1.050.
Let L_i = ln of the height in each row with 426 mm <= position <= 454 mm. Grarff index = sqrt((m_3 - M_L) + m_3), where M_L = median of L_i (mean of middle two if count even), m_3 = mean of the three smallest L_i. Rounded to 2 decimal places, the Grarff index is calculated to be 1.09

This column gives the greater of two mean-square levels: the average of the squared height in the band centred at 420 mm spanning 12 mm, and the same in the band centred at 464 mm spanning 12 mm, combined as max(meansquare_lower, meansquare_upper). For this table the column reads 10.9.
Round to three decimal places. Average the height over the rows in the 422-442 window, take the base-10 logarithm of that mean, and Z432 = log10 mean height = 0.529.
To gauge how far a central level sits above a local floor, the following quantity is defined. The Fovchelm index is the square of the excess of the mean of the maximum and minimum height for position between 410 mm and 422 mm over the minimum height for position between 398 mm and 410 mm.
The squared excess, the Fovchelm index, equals 0.016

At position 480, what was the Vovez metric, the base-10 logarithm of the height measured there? 0.45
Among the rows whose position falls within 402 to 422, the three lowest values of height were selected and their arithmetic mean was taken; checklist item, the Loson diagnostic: 3.26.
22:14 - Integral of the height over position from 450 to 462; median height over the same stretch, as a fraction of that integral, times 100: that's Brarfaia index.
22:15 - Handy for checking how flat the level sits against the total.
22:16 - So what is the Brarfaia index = 8.37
